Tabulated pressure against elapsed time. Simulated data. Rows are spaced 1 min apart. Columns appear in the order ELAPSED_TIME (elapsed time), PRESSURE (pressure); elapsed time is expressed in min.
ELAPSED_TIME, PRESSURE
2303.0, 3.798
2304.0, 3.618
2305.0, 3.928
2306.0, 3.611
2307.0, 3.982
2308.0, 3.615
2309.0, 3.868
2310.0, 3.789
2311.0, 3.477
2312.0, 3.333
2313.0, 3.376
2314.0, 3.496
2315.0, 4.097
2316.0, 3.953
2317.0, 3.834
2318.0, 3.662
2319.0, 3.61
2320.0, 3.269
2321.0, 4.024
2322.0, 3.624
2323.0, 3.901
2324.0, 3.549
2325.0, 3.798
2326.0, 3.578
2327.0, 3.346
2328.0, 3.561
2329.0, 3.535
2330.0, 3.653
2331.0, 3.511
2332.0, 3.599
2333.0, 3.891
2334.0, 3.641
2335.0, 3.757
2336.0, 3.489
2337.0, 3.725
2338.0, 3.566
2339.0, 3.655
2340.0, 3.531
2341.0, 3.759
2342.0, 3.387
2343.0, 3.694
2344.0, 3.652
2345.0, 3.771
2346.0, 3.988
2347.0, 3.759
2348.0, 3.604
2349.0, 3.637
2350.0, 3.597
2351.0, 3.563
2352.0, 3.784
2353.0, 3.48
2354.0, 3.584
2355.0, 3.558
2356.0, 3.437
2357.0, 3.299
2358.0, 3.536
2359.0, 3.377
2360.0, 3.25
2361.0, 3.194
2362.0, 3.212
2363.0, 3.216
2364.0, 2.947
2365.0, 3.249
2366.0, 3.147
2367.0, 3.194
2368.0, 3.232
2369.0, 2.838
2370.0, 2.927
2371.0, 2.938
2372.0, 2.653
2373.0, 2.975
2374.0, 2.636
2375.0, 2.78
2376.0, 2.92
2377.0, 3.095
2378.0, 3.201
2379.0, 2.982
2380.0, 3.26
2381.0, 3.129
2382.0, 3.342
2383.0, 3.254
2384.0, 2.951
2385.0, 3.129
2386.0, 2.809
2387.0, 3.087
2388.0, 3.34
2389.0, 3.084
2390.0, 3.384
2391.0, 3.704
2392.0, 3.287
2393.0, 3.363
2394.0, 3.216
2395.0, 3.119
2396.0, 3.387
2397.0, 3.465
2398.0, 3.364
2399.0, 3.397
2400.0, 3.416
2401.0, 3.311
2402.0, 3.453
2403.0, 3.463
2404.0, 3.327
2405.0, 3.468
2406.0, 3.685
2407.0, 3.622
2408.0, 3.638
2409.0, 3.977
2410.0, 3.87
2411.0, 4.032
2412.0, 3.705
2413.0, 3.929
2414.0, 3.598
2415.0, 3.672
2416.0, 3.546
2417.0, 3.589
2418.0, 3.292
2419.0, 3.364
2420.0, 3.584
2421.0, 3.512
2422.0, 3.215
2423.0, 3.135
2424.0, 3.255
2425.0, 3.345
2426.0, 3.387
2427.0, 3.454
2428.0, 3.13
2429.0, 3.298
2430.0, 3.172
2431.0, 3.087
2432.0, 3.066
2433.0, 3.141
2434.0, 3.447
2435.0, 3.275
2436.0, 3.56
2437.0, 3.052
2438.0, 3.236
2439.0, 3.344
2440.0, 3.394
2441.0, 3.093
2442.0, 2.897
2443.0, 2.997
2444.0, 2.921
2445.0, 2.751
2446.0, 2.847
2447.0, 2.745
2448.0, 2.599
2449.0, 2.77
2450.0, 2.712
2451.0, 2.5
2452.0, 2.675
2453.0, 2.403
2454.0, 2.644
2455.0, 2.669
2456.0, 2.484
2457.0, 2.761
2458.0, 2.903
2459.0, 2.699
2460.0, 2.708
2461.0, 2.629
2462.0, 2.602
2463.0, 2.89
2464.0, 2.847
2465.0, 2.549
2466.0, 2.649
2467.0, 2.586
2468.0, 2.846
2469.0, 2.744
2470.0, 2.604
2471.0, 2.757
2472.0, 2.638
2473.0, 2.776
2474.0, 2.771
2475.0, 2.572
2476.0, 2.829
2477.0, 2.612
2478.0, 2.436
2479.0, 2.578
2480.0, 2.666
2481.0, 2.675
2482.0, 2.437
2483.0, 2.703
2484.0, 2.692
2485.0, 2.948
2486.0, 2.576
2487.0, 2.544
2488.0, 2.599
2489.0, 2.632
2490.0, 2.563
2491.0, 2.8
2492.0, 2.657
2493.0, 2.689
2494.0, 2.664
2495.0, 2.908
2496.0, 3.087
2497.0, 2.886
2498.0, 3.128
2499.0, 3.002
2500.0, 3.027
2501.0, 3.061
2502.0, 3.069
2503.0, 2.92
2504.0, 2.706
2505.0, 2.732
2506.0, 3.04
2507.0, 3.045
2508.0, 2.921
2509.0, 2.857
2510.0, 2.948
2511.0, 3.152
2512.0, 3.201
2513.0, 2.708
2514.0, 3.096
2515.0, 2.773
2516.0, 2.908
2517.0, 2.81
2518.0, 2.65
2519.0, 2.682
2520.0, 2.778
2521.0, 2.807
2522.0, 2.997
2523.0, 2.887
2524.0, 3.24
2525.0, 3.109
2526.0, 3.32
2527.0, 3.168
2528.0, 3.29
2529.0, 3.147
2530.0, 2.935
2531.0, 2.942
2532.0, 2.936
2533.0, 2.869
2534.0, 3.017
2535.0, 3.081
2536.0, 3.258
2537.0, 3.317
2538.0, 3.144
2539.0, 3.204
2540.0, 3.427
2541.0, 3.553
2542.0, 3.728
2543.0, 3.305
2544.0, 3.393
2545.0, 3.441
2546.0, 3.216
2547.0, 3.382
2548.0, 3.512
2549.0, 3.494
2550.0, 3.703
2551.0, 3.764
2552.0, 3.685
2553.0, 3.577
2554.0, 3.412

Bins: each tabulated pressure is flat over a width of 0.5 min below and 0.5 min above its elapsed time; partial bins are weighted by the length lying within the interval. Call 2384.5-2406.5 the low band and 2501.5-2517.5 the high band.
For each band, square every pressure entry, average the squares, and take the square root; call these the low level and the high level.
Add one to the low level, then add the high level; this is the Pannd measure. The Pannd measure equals 7.3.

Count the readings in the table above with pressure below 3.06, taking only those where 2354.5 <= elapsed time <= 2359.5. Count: 0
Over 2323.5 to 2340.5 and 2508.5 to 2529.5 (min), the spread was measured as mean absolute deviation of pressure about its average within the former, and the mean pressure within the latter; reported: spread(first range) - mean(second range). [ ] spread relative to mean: -2.88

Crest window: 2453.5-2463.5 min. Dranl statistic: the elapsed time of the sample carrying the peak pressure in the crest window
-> 2458.0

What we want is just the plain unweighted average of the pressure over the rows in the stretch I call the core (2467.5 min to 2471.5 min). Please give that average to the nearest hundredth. 2.74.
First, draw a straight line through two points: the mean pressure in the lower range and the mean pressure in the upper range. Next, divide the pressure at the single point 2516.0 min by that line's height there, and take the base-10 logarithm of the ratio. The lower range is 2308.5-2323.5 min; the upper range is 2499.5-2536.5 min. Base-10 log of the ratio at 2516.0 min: -0.011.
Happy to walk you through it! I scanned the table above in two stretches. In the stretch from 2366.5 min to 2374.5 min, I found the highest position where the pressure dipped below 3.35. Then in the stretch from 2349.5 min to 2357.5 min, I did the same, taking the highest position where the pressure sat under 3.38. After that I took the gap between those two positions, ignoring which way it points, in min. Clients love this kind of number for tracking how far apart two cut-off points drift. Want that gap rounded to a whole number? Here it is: 17 min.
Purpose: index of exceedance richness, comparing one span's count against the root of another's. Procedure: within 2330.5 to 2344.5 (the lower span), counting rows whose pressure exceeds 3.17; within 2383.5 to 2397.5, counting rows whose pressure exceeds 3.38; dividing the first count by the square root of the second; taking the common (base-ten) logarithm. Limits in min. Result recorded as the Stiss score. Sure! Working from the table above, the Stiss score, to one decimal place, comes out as 0.8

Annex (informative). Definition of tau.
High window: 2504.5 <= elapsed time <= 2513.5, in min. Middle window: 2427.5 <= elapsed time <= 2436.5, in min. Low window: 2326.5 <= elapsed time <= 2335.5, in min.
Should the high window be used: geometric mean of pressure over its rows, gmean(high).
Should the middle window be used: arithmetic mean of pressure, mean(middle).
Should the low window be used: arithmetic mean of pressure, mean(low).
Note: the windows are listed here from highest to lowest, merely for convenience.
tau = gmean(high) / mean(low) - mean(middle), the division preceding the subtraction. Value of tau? -2.4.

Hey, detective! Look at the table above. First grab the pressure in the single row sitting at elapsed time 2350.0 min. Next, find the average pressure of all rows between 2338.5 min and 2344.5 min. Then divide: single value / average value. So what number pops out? 1.0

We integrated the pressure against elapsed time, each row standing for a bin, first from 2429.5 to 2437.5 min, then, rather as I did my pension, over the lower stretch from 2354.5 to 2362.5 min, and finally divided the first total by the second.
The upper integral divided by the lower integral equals 0.96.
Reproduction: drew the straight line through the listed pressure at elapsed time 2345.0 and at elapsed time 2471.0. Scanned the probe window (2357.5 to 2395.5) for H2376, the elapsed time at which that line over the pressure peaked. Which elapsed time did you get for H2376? 2374.0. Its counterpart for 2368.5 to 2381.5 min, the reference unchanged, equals 2374.0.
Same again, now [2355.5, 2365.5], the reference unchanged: 2364.0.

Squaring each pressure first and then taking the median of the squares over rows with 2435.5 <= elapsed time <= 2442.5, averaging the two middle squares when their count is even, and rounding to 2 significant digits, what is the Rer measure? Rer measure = 10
